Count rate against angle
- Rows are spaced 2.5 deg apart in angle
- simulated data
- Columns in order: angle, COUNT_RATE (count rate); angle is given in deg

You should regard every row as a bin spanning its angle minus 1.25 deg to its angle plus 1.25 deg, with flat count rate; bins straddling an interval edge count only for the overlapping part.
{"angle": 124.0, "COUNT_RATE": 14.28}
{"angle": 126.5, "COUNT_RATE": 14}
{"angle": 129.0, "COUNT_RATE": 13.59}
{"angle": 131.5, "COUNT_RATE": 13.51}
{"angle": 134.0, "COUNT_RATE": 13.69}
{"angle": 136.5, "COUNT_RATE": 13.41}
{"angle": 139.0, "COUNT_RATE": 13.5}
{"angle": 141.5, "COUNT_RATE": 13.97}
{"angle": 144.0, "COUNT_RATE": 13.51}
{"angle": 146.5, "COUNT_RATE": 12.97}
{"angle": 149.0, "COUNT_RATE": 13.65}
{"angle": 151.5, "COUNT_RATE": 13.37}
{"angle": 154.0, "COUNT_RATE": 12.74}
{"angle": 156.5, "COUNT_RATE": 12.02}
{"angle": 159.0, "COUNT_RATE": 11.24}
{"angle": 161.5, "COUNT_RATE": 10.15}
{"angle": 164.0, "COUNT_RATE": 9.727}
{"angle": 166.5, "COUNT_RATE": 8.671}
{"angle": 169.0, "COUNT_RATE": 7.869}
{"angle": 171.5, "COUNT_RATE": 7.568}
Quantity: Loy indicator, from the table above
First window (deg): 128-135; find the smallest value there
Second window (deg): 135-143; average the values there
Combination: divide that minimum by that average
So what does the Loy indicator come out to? 0.99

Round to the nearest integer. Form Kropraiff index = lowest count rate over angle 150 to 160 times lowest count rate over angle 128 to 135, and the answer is 152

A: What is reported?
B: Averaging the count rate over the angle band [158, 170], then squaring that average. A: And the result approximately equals 91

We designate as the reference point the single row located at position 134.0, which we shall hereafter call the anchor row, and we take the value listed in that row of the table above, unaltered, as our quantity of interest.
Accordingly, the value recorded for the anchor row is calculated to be 13.69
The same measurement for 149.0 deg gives 13.65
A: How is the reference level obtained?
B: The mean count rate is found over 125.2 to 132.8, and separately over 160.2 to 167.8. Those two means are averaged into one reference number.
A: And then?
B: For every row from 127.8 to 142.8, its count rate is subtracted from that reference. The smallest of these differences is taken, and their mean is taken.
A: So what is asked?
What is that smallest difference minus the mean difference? -0.36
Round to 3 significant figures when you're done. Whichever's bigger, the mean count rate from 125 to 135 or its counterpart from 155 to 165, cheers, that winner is 13.7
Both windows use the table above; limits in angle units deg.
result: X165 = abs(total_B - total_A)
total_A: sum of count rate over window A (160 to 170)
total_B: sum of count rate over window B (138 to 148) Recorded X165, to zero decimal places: 18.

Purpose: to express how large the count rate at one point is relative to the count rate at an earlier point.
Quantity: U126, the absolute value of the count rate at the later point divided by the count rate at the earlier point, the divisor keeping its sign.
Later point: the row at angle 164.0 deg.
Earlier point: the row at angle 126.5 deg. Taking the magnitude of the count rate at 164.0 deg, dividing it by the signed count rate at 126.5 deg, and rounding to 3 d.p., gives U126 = 0.695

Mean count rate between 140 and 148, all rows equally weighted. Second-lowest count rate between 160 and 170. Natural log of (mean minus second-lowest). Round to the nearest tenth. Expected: 1.6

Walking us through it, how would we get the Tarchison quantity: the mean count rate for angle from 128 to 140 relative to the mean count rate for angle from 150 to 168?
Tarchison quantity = 1.22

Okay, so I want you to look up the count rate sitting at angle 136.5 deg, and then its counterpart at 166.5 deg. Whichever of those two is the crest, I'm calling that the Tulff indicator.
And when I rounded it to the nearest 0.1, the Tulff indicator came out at 13.4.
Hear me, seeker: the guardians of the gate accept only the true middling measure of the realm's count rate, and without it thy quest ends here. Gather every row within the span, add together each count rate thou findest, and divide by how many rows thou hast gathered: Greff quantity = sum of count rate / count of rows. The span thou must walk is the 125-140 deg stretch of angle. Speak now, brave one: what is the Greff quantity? 13.6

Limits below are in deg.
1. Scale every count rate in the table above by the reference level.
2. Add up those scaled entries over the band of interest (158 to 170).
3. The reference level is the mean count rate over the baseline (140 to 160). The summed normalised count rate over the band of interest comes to 3.68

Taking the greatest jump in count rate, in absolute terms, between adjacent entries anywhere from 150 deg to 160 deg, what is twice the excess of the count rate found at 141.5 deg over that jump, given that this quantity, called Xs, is 26.4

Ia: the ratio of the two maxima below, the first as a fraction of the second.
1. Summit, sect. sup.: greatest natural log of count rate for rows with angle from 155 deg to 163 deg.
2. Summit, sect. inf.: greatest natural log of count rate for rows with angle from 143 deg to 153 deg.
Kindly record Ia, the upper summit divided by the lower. 0.951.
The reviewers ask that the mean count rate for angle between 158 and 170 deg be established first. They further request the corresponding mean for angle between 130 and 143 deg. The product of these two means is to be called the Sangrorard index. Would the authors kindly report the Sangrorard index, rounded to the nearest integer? 130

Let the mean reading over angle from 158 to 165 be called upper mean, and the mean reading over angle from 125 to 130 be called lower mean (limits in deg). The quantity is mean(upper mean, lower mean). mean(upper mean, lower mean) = 12.1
